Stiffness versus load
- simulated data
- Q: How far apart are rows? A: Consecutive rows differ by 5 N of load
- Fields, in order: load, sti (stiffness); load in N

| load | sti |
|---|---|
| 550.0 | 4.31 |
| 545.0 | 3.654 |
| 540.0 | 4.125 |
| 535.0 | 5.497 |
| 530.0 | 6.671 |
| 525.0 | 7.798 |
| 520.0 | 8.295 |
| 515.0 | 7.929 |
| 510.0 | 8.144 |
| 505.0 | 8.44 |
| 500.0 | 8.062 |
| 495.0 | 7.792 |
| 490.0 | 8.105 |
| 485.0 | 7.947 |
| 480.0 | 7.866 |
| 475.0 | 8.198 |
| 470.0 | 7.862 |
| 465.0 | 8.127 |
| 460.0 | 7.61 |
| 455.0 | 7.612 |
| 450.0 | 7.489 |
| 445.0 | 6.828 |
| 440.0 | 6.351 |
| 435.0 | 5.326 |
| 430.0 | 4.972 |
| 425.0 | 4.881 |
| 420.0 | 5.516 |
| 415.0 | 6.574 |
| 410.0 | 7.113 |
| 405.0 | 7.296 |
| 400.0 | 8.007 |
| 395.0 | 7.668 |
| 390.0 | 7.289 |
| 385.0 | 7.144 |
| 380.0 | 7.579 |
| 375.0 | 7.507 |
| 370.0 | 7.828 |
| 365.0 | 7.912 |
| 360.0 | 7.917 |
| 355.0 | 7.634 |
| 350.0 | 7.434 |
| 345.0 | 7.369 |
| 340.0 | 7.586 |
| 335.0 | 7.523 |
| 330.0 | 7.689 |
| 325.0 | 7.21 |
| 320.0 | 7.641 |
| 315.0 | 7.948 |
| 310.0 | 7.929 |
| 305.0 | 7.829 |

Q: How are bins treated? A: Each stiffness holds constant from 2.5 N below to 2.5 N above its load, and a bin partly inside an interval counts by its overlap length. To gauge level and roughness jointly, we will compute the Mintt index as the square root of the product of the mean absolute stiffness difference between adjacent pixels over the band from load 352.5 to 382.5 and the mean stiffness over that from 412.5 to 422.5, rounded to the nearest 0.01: 0.96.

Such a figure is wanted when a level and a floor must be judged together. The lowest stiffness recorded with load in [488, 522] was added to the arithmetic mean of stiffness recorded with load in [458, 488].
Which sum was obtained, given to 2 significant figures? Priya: 16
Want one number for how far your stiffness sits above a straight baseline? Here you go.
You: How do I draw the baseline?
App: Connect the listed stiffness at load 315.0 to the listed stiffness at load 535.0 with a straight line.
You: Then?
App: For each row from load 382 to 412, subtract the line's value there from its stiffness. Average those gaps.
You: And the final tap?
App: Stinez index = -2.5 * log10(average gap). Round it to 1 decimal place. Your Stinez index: 1.0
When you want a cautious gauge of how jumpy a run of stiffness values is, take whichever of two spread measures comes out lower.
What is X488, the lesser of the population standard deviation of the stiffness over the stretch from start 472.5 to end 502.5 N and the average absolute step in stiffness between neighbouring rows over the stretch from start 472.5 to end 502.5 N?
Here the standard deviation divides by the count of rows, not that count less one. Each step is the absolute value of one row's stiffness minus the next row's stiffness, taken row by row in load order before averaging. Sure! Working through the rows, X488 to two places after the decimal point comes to 0.14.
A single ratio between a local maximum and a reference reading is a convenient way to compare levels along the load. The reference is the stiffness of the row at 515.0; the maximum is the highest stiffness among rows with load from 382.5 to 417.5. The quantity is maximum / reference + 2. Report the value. 3.01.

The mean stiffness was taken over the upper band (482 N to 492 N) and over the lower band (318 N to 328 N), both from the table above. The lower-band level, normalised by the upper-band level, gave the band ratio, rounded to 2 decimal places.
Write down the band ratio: 0.93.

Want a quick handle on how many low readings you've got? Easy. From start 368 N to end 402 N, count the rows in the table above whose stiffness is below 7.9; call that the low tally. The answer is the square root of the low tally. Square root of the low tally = 2.45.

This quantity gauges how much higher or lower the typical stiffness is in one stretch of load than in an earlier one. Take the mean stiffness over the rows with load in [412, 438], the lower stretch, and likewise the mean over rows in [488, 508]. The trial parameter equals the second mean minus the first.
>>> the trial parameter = 2.6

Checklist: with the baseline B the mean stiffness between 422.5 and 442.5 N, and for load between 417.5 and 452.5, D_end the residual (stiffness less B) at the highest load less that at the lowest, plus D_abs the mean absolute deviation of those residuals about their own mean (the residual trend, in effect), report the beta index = 2.8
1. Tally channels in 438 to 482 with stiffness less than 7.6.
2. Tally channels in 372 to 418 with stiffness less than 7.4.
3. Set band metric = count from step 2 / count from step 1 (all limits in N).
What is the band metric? 1.7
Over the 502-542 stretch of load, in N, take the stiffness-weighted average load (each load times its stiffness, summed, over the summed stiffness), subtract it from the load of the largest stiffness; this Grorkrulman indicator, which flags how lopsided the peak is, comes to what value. -15.4 N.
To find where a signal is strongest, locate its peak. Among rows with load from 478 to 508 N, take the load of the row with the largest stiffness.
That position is 505.0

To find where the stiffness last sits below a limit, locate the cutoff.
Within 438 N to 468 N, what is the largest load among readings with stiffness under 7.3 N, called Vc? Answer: 445.0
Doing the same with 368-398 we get 390.0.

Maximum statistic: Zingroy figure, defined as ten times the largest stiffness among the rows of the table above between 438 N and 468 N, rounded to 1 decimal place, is 81.3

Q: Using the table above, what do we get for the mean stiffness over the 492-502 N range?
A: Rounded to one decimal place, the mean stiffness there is 7.9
